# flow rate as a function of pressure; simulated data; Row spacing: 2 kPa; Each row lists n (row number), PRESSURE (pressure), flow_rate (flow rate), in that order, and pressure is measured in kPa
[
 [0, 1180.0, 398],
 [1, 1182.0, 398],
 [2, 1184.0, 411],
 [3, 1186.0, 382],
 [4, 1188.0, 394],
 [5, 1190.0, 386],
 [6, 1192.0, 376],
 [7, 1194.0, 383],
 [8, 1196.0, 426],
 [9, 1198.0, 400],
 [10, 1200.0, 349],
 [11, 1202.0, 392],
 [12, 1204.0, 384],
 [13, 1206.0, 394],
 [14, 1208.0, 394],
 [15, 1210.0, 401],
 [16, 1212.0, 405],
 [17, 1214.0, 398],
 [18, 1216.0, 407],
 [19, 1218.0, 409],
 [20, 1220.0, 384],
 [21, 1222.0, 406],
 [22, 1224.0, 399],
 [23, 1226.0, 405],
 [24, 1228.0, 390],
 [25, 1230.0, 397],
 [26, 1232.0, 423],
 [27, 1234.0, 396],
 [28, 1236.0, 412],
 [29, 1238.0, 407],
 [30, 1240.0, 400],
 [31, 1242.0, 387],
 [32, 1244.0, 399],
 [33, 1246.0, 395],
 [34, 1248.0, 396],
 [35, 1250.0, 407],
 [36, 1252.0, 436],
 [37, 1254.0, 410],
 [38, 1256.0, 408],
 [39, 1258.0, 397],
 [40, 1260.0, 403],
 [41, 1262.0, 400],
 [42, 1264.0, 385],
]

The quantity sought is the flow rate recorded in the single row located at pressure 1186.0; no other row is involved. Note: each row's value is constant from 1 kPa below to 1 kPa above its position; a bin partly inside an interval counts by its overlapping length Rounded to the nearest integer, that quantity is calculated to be 382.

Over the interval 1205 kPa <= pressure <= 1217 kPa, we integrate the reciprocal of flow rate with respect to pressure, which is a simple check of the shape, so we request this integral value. 0.030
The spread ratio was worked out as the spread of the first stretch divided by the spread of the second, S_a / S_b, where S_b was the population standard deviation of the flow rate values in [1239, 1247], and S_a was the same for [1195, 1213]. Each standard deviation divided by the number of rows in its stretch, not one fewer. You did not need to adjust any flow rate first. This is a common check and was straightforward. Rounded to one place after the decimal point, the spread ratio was 3.8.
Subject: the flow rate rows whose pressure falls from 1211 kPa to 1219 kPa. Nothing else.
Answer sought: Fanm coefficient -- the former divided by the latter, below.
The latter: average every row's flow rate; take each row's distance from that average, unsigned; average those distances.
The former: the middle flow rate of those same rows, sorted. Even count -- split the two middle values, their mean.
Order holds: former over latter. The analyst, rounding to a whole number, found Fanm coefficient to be 120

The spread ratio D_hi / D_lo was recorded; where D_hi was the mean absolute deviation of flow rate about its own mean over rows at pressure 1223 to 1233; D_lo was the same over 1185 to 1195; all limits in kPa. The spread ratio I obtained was 1.9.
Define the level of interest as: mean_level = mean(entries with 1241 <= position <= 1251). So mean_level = 397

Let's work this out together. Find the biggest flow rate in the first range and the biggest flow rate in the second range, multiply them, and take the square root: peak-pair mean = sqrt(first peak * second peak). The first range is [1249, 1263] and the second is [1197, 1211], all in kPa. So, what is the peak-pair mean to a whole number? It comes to 418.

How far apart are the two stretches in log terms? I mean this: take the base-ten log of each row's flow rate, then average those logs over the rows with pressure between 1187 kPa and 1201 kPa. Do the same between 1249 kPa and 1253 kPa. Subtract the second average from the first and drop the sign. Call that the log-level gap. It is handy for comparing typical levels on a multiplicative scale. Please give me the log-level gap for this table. 0.037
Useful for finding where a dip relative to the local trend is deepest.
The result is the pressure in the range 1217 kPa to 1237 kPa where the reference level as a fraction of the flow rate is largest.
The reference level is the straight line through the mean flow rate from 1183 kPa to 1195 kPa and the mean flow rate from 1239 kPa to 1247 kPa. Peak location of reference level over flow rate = 1220.0 kPa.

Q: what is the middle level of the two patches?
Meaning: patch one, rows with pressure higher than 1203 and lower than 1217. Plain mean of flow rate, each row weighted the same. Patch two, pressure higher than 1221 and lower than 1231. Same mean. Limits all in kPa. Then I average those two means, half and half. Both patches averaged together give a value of 398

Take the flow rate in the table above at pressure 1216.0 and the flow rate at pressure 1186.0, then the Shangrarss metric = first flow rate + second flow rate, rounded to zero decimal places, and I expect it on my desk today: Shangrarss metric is 789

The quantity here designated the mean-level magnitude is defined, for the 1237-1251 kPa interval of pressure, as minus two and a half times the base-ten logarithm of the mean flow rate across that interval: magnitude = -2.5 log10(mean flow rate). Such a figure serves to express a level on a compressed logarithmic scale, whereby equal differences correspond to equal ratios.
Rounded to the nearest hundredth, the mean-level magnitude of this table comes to -6.50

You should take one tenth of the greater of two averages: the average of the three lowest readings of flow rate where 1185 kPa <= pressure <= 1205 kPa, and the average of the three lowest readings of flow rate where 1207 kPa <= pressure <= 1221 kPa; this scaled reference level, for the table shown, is 39.2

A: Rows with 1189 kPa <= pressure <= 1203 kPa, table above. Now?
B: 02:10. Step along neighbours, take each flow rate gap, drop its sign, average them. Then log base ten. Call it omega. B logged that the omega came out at 1.48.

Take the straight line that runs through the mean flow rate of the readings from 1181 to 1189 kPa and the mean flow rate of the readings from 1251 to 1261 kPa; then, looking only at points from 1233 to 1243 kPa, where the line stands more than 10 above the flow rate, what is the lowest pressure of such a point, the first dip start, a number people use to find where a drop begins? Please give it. 1234.0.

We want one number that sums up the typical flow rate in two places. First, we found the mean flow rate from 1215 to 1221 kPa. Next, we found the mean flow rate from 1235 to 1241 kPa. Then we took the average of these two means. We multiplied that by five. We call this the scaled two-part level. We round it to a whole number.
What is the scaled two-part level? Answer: 2016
